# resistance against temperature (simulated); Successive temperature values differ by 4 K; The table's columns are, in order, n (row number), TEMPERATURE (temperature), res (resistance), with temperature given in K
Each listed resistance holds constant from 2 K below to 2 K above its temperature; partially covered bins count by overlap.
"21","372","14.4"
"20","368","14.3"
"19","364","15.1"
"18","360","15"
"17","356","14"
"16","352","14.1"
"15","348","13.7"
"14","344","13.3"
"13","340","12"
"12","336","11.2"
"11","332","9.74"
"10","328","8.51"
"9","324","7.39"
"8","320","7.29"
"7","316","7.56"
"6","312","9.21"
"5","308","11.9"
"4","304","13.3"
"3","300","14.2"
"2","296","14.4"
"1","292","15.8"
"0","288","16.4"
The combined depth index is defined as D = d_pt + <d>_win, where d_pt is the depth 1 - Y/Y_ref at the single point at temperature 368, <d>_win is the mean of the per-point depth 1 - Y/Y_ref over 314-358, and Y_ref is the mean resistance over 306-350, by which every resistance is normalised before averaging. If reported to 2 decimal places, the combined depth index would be -0.47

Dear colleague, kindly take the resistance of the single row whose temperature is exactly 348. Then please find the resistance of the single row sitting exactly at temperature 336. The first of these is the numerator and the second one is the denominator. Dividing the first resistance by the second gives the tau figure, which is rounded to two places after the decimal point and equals 1.22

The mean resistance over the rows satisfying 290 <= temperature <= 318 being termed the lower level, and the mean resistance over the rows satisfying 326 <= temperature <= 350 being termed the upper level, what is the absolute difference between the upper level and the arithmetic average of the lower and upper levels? 0.47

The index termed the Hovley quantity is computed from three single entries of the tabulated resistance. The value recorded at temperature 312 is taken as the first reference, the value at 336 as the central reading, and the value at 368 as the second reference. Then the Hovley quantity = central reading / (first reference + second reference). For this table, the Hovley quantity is 0.48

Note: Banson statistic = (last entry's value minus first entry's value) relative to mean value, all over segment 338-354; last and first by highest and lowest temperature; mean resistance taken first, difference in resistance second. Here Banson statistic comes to 0.16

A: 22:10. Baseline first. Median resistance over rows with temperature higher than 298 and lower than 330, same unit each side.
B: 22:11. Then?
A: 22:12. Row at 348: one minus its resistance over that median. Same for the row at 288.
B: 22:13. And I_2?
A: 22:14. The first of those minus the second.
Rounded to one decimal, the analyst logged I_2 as 0.3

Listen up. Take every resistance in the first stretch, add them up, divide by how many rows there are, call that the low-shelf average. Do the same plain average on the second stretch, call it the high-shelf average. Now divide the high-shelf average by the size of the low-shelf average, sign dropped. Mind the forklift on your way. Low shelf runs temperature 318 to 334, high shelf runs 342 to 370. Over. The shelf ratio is 1.7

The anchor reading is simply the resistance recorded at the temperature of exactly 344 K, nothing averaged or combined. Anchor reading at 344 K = 13.3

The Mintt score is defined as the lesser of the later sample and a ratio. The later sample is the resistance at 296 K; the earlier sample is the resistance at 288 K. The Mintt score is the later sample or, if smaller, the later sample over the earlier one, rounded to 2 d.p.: 0.88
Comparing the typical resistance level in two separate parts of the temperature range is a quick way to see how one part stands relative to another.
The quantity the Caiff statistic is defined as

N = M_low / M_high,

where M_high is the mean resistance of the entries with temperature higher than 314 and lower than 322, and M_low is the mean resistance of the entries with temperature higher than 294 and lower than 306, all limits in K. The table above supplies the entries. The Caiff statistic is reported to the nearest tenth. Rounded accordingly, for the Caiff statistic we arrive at 1.9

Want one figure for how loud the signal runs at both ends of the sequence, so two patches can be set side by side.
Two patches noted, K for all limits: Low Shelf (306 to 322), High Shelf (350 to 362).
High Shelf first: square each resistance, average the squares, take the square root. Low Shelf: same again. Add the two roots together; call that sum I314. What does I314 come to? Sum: 23.5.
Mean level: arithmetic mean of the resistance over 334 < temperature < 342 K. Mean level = 11.6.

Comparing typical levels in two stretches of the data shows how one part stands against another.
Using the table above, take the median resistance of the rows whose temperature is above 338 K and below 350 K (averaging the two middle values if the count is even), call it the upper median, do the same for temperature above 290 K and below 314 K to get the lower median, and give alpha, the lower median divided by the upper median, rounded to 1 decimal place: 1.0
